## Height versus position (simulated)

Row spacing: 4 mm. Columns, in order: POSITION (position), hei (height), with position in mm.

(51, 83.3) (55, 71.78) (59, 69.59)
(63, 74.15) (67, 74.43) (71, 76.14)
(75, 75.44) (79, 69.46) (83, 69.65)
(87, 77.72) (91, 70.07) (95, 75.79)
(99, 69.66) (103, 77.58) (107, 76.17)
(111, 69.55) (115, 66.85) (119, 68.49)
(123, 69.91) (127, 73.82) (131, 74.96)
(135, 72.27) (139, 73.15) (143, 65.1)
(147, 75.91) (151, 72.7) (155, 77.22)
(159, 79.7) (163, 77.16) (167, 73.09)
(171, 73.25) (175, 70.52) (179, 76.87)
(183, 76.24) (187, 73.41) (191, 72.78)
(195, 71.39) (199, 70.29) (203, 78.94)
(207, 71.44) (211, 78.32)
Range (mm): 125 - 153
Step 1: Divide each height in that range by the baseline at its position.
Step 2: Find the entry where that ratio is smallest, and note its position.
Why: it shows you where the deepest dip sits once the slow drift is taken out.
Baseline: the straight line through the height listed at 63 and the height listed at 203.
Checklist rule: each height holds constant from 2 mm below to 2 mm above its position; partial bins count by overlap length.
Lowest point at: 143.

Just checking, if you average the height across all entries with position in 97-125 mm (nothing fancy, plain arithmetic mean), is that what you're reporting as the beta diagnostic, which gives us 71.2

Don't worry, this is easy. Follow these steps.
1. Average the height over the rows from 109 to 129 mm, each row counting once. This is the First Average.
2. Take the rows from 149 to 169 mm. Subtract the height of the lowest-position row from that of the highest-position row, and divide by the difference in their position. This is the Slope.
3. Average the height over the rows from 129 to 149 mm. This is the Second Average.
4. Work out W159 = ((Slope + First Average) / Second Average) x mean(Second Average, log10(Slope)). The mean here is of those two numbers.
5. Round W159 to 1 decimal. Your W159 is 34.1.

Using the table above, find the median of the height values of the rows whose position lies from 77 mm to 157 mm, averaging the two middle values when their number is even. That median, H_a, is 72.5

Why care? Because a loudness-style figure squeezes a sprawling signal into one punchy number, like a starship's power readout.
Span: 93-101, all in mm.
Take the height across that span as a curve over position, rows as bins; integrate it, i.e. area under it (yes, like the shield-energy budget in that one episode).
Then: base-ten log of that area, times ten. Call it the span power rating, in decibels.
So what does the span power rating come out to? 27.6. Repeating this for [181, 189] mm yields 27.8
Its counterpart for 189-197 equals 27.6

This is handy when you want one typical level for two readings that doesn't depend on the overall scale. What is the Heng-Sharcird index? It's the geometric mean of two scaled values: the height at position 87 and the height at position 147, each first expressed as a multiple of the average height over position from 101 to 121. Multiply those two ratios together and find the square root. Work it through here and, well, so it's 1.07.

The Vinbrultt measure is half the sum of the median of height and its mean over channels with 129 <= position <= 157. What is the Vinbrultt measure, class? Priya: 73.1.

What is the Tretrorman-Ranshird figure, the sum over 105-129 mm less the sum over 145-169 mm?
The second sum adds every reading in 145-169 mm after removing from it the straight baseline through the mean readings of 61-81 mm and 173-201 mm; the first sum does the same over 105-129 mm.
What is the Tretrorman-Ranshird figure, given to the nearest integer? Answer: -33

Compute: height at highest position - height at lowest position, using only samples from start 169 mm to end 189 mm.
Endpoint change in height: 0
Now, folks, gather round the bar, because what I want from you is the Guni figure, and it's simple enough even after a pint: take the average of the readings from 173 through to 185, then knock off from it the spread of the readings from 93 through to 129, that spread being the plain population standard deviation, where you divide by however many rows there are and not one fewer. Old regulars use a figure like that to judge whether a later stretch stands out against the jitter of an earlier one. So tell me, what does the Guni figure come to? 70.9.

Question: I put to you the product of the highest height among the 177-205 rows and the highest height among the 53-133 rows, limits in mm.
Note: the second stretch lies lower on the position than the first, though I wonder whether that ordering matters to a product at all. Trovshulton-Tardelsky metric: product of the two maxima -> 6135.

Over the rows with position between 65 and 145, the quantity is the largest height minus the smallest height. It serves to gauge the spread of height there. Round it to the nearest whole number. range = 13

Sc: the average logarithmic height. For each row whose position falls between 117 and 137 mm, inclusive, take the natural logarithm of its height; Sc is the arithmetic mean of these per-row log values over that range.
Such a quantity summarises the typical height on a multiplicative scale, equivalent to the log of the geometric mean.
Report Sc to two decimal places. 4.27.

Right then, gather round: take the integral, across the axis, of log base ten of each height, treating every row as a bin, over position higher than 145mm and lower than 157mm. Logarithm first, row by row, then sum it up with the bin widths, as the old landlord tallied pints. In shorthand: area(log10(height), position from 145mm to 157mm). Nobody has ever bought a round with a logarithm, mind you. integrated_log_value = 22.5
